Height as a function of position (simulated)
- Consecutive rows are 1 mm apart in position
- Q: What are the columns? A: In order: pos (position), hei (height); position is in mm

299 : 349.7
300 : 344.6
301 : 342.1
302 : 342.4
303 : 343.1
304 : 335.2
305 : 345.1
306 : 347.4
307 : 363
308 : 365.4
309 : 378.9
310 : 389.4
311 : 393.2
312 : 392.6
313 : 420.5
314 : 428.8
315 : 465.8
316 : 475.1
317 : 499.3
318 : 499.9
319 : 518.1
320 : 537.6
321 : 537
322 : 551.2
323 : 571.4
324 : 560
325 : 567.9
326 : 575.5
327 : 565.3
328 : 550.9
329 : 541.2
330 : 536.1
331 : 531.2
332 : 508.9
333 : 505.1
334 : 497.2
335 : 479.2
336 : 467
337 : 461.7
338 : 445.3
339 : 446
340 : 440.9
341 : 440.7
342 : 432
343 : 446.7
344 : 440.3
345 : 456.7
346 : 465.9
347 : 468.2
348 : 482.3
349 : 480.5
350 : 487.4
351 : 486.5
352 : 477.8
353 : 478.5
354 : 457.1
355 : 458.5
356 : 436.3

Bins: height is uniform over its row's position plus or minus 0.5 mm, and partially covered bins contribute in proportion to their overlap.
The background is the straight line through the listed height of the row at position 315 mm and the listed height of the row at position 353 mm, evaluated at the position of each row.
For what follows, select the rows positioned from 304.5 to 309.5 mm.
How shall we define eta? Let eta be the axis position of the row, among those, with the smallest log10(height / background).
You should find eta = 305 mm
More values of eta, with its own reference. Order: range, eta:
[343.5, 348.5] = 344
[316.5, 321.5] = 317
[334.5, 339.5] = 338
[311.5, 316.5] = 312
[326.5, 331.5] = 331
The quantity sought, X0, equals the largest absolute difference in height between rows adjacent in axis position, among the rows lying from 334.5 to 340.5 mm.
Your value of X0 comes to 16.4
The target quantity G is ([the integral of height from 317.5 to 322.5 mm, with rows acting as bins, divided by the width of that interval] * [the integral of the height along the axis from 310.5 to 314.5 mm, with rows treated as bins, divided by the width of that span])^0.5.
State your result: 465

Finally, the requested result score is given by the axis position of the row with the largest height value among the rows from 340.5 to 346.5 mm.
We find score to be 346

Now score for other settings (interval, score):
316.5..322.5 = 322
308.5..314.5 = 314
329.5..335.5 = 330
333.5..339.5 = 334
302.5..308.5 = 308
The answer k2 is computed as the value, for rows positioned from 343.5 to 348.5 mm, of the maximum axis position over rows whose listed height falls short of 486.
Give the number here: 348 mm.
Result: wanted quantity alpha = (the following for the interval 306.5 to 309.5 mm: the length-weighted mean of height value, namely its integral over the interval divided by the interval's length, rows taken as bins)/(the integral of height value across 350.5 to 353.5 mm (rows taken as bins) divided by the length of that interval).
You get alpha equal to 0.77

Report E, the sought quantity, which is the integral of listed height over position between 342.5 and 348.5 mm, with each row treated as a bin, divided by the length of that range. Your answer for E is 460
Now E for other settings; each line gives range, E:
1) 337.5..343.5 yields 442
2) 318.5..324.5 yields 546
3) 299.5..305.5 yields 342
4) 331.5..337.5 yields 487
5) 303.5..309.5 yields 356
